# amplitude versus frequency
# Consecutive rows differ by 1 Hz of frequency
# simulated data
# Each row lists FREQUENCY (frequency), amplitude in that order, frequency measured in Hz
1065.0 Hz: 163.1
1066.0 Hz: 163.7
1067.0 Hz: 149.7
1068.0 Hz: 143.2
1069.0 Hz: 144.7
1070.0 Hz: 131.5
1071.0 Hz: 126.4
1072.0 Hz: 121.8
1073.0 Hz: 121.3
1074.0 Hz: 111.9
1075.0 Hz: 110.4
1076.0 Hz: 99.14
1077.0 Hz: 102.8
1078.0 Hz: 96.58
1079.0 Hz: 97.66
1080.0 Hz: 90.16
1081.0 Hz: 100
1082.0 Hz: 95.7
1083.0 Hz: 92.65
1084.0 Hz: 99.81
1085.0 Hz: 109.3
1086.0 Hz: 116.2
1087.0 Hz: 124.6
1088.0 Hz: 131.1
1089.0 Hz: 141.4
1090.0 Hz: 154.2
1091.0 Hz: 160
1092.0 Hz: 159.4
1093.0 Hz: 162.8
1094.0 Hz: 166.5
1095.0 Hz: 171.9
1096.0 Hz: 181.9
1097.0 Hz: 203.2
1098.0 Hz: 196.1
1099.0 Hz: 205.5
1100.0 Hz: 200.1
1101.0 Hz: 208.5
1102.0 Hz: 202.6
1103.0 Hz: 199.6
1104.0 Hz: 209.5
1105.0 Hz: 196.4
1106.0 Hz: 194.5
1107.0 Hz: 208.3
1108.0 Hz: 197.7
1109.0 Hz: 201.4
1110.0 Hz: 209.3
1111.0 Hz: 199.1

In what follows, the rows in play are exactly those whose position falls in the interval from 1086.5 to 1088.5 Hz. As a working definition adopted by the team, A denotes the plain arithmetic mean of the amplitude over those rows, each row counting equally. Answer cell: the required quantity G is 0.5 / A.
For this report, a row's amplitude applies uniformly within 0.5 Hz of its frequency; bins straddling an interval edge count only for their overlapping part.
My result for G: 0.0039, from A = 128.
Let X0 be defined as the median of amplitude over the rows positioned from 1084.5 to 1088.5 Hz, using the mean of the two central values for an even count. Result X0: 120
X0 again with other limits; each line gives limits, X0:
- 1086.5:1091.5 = 141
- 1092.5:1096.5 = 169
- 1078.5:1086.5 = 99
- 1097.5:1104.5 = 203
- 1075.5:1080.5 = 98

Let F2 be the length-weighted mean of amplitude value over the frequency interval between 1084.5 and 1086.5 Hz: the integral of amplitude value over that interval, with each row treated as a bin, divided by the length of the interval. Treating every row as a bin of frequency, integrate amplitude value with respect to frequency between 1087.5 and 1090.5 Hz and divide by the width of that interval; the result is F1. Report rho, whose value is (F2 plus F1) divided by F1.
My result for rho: 1.79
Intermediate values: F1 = 142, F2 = 113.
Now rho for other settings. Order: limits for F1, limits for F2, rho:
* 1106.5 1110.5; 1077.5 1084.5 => 1.47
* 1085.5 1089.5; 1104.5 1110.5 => 2.57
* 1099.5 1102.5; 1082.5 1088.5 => 1.55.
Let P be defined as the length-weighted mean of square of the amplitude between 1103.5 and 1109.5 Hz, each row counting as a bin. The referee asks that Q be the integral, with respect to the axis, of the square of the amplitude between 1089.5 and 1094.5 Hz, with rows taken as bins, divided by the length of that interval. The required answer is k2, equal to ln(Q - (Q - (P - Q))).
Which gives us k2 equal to 9.6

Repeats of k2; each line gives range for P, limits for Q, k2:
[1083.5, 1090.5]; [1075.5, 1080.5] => 8.8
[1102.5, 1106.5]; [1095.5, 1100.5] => 6.9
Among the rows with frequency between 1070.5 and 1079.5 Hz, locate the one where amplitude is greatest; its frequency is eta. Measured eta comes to 1071.0 Hz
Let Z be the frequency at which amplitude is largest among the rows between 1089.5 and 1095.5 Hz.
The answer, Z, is 1095.0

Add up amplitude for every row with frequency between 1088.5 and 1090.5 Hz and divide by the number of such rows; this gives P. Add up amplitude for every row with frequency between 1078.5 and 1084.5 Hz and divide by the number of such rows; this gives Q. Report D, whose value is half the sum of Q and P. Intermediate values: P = 148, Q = 96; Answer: 122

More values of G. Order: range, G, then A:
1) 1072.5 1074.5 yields 0.0043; 117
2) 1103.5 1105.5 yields 0.0025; 203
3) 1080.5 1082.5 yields 0.0051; 98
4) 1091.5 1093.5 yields 0.0031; 161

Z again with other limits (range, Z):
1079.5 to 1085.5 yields 1085.0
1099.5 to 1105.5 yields 1104.0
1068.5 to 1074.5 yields 1069.0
